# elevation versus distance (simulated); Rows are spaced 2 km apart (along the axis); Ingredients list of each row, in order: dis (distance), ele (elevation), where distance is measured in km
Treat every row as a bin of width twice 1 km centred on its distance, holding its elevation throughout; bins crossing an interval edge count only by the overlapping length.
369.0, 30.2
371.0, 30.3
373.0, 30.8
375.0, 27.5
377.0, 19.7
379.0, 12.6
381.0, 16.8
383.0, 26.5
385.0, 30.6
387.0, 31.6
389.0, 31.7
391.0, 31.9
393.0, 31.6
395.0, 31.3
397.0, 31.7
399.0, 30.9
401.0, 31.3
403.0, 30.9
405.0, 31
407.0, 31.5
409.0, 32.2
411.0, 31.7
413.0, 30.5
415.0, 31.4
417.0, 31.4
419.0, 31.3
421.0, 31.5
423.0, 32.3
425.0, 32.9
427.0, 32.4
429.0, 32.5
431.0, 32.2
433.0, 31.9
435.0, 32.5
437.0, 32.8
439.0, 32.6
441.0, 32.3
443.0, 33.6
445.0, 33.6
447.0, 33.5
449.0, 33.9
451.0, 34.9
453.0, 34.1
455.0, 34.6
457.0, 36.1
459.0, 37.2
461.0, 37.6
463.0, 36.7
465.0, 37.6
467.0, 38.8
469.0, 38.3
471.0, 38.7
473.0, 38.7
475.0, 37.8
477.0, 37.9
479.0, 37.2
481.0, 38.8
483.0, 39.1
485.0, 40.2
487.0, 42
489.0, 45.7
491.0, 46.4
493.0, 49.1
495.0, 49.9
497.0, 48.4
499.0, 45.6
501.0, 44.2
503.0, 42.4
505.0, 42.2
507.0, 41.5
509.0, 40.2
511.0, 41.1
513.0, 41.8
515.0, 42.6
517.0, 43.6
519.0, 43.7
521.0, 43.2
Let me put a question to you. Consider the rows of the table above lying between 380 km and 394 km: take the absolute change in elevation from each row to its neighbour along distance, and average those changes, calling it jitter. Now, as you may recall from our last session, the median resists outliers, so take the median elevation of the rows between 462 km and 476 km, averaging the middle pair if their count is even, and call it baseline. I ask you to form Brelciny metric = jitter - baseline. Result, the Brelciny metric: -36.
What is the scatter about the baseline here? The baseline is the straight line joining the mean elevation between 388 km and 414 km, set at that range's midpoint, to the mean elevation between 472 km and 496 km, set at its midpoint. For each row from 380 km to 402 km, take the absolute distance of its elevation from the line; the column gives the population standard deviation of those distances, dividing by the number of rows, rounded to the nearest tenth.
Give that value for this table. 3.2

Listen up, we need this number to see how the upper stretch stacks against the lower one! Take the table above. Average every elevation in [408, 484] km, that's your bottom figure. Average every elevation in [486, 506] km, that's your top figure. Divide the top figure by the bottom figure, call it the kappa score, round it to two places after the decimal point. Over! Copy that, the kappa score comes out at 1.32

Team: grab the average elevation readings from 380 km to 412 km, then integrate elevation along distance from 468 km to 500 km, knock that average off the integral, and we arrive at 1317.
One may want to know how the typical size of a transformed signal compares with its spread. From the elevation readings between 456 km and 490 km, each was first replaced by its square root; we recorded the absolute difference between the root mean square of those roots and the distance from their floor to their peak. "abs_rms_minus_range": 5.5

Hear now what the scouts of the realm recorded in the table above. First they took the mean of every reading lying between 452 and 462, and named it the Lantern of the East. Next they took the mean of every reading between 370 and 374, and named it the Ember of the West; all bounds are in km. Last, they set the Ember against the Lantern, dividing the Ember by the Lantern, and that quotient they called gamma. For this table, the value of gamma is 0.85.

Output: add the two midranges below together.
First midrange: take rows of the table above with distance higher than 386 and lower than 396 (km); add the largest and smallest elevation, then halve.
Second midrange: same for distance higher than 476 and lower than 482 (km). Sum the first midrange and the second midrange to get 69.6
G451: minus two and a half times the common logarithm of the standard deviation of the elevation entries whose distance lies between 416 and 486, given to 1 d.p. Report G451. -1.1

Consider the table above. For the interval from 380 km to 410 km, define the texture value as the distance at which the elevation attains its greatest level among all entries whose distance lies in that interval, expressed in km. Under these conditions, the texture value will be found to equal 409.0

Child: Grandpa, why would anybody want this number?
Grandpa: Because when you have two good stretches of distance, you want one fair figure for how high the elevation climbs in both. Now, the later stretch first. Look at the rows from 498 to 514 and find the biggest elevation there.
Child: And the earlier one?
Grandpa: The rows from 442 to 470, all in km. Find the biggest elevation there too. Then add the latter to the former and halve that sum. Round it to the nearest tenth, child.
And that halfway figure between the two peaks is 42.2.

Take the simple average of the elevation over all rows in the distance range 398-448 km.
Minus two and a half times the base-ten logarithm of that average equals -3.8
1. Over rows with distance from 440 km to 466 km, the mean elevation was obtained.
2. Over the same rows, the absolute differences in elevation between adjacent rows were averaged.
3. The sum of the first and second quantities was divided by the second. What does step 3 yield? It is 48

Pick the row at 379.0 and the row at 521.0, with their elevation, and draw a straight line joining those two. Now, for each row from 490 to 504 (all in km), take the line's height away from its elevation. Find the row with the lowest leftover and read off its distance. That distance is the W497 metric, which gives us 503.0 km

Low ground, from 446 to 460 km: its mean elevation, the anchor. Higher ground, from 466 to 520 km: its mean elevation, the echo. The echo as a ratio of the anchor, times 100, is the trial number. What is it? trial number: 121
